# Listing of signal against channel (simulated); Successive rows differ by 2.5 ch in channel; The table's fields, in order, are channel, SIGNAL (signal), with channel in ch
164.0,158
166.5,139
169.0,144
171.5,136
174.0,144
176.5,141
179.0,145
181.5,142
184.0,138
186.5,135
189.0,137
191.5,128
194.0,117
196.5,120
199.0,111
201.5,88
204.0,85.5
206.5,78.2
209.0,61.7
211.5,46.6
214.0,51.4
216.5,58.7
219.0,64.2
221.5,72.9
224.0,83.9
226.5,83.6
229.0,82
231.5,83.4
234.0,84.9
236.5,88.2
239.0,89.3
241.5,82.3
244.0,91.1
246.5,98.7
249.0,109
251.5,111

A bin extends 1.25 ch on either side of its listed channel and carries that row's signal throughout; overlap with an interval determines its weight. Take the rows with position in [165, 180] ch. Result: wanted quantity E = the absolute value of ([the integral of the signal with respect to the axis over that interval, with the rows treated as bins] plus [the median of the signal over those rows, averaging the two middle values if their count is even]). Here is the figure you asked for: 2268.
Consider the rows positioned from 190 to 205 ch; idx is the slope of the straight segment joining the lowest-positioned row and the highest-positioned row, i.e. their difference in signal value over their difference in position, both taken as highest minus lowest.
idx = -3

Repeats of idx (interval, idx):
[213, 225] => 3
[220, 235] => 1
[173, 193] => -1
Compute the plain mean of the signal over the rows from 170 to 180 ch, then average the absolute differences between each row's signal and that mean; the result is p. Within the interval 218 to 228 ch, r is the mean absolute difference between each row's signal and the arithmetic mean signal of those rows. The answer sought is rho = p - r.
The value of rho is -5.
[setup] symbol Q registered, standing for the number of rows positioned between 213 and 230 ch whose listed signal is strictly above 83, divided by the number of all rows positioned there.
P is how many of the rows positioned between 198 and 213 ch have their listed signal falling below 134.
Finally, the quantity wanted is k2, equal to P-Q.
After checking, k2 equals 5.7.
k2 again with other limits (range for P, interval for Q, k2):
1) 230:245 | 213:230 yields 5.7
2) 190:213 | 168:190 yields 8.0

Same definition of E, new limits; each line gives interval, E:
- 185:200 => 2001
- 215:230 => 1183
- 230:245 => 1382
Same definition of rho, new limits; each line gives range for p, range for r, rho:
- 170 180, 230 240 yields 1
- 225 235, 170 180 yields -2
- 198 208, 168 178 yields 7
